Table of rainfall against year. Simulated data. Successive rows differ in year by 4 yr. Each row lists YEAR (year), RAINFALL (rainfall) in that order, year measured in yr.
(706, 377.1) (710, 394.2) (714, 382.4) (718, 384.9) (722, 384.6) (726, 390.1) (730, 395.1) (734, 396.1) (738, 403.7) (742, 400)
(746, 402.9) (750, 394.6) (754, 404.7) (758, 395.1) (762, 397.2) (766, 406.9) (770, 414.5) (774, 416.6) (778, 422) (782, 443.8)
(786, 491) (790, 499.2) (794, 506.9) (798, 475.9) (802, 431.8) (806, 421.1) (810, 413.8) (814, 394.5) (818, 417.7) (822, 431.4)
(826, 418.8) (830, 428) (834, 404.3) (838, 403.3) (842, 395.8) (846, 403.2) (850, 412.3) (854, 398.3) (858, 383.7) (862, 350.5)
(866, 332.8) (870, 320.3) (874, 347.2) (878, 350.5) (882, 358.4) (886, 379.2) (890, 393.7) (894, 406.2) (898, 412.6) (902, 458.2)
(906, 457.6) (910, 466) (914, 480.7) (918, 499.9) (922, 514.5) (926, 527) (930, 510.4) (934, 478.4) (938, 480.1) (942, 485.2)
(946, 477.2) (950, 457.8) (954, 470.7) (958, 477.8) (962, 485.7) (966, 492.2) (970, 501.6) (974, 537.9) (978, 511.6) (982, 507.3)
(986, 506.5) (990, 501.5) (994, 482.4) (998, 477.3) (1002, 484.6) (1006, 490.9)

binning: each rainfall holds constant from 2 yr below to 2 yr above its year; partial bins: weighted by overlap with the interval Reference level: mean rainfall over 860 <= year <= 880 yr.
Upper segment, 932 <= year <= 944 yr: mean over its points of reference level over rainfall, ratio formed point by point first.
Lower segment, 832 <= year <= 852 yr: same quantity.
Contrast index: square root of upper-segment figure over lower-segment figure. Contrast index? 0.92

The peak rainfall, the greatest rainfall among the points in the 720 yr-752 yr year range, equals 403.7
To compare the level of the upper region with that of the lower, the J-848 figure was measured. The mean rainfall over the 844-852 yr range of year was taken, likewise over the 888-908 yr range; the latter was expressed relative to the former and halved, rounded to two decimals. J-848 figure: 0.52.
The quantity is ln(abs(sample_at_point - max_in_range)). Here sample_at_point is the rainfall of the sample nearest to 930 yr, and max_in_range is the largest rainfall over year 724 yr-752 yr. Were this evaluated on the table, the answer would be 4.7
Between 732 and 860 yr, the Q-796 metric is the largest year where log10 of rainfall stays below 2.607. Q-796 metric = 858 yr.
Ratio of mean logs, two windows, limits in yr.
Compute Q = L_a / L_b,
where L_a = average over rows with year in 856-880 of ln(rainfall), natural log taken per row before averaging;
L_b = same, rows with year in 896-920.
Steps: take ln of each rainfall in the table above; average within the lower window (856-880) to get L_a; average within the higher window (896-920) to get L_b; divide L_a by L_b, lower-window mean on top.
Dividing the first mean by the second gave 0.95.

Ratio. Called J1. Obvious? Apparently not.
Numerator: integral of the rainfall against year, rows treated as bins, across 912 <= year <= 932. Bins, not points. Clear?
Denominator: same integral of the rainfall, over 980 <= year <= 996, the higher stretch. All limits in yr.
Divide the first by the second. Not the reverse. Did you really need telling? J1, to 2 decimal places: 1.27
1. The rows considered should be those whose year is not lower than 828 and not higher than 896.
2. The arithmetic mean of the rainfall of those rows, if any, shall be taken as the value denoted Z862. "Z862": 380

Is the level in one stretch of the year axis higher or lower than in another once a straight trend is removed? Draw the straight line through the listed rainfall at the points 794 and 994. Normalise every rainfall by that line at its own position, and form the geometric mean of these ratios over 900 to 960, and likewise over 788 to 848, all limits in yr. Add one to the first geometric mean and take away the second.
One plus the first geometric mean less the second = 1.13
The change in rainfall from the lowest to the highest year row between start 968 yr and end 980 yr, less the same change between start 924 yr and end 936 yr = 59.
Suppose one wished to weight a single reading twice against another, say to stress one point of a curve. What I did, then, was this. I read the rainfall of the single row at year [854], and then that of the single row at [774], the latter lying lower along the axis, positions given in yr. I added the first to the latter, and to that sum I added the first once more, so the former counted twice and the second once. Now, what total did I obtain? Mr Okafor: 1213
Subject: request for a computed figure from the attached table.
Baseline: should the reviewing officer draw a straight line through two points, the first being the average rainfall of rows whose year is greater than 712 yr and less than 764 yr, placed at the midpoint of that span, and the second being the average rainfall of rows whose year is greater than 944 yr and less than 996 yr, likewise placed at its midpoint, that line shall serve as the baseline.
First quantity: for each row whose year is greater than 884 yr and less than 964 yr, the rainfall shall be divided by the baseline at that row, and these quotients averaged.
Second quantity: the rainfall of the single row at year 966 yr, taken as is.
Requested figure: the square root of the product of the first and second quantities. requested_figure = 22.0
